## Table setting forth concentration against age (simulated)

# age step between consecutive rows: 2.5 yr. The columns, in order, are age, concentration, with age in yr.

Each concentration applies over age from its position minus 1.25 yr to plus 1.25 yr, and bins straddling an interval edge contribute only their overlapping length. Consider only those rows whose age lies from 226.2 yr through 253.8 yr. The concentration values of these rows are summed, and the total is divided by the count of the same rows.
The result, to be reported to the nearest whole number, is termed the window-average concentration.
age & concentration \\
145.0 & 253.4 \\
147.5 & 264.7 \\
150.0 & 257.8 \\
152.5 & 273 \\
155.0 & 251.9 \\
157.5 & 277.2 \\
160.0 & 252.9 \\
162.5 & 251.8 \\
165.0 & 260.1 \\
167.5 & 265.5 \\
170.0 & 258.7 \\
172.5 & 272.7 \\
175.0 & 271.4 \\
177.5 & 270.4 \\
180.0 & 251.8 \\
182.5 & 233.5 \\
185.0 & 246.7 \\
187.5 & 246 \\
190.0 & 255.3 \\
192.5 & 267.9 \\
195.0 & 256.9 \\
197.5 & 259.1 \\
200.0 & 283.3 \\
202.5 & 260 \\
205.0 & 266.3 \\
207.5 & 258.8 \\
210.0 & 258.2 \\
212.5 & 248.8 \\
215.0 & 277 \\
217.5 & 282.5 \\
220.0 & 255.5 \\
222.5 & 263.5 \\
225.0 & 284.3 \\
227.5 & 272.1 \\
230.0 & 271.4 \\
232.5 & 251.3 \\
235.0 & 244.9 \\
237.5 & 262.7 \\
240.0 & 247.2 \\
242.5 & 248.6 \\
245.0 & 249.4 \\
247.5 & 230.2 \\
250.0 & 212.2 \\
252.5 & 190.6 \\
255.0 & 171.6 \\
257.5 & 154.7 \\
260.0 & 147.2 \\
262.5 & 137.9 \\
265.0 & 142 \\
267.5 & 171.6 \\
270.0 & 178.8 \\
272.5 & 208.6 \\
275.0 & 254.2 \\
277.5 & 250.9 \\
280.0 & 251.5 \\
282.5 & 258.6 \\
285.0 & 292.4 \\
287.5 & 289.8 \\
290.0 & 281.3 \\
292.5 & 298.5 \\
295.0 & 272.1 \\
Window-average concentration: 244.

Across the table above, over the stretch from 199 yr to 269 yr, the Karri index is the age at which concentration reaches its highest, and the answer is 225.0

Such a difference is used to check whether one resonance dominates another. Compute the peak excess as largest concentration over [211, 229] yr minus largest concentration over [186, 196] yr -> 16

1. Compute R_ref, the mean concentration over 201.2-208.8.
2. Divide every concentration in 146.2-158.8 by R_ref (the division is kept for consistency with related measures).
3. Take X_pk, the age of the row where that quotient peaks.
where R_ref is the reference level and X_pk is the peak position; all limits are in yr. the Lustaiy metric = 157.5 yr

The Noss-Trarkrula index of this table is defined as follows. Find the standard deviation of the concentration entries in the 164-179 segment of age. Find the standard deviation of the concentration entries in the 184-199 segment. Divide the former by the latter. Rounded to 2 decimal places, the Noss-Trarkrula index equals 0.73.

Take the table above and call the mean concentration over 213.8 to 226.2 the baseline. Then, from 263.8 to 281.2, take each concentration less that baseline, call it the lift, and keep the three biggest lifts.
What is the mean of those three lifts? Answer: -20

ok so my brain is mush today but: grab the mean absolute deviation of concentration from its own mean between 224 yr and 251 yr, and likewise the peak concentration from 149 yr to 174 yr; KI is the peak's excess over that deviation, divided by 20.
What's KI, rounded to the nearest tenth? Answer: 13.1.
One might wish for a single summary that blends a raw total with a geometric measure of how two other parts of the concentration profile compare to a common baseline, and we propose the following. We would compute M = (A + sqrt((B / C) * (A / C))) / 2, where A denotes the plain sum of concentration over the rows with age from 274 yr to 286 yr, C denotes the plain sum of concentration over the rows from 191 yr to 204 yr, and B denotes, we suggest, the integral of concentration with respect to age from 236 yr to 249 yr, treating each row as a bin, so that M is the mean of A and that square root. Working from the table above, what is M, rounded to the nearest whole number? 655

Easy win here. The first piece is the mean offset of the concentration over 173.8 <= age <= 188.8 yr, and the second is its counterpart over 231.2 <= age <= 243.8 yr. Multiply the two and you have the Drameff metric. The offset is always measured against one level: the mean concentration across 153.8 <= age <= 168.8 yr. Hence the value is 59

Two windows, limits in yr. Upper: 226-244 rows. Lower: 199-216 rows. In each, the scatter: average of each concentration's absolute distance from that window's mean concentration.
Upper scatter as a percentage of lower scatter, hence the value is 109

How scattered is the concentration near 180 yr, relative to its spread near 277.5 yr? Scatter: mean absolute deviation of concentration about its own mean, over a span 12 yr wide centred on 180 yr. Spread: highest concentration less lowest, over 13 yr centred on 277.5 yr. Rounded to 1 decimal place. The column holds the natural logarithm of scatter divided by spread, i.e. -1.4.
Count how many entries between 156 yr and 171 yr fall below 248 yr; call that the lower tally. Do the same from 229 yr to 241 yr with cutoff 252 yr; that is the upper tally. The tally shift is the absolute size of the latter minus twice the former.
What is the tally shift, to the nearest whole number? 3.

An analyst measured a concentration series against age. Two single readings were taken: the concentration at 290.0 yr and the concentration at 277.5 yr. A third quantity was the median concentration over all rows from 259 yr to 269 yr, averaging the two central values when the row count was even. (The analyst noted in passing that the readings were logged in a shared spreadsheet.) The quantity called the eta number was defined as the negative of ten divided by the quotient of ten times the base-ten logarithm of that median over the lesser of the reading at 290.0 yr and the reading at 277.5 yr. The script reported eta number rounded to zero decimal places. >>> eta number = -116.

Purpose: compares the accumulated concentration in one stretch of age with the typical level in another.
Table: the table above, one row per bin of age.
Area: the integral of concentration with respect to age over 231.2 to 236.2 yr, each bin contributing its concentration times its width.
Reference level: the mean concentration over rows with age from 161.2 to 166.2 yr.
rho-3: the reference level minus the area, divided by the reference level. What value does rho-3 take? -3.85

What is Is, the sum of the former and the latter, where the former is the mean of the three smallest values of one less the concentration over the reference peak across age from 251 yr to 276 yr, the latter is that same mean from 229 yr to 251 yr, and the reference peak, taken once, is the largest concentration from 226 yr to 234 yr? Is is 0.24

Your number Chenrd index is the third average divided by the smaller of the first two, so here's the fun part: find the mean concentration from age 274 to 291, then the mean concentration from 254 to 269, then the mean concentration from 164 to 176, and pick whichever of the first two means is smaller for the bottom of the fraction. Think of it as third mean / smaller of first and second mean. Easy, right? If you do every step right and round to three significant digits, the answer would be 1.72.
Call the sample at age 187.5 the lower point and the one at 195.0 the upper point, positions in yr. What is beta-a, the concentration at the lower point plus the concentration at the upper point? 503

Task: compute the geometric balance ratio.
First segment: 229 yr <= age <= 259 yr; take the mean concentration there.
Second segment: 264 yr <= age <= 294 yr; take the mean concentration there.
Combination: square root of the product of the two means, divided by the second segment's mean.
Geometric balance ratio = 0.97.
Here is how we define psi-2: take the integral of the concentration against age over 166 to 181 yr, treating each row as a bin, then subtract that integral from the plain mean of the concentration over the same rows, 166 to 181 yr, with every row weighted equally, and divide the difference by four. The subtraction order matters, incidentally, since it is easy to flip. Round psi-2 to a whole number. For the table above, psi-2 -928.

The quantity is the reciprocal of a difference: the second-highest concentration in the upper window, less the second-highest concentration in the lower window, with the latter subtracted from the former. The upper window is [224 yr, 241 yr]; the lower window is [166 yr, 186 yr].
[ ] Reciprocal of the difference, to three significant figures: 1.43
